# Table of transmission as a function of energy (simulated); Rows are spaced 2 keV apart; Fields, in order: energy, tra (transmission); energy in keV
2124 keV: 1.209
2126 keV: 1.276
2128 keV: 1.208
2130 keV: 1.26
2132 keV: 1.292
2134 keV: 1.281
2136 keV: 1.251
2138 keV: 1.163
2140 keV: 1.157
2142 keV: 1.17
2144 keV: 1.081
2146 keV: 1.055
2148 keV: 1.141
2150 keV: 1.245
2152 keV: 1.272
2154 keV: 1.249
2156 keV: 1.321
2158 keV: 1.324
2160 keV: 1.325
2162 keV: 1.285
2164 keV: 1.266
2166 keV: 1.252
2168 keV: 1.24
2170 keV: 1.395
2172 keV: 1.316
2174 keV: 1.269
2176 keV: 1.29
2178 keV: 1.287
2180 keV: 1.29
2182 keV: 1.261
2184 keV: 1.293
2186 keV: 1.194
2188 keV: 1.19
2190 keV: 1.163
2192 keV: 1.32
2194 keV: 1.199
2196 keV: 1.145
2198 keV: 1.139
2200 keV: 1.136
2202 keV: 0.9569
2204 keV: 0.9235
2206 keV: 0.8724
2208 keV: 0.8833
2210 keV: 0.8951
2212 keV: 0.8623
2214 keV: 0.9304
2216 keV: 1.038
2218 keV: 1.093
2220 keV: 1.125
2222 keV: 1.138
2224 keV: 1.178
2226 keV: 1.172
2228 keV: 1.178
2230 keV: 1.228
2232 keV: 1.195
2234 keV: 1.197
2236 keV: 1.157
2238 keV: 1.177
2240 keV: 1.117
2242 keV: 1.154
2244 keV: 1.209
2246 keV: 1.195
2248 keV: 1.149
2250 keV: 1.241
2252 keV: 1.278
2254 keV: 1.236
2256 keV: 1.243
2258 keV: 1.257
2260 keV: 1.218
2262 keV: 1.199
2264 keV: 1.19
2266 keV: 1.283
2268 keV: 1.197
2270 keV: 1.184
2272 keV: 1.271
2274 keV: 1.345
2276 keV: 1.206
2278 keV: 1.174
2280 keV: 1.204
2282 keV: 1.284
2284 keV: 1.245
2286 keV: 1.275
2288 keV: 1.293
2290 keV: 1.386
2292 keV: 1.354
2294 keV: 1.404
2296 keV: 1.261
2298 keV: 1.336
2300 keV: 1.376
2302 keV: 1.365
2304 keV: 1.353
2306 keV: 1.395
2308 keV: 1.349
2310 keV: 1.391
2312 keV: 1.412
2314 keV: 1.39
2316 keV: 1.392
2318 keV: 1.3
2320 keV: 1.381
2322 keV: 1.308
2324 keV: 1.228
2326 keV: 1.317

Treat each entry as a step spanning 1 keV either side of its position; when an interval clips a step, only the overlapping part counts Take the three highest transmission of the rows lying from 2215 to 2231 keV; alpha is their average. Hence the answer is 1.19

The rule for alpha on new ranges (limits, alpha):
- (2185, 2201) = 1.24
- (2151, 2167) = 1.32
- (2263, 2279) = 1.30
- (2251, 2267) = 1.27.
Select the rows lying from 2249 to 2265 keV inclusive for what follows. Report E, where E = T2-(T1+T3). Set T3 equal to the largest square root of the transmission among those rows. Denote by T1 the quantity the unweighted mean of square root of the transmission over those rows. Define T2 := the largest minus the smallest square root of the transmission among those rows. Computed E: -2.20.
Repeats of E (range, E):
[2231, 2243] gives -2.14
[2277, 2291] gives -2.21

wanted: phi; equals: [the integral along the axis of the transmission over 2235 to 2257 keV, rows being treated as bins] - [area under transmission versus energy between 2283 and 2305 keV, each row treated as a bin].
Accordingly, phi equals -3.0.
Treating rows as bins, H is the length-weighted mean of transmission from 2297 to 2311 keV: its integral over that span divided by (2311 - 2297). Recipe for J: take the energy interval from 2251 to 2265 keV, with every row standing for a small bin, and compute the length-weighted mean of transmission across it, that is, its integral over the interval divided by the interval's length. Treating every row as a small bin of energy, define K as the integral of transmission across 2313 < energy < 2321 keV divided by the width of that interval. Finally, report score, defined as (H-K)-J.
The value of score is -1.23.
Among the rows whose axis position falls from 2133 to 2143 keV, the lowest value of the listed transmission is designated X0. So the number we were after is 1.157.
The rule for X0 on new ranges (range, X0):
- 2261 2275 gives 1.184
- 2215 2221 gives 1.038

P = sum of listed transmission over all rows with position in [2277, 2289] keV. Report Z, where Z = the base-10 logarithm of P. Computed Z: 0.87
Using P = 7.5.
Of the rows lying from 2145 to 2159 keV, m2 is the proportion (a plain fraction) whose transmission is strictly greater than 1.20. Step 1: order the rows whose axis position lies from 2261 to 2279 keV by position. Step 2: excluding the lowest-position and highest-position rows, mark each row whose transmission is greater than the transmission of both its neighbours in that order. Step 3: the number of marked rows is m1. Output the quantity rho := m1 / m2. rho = 2.8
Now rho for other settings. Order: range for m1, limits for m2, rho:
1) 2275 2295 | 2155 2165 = 2.0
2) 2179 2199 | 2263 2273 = 5.0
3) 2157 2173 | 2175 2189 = 2.8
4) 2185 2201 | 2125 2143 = 1.5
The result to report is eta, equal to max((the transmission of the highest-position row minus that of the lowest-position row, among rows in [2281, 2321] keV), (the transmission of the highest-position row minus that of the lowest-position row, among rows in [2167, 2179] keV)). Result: 0.10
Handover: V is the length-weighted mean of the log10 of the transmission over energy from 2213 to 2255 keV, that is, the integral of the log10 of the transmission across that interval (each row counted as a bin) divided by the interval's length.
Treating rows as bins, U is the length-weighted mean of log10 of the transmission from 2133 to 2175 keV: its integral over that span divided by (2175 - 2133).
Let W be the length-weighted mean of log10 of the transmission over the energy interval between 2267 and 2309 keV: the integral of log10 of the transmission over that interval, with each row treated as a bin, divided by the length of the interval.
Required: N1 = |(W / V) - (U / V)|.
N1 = 0.3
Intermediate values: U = 0.09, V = 0.064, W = 0.11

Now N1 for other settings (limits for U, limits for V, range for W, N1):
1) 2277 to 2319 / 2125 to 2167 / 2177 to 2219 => 1.0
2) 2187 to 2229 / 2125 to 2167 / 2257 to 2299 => 0.8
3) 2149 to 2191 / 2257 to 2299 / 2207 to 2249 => 0.6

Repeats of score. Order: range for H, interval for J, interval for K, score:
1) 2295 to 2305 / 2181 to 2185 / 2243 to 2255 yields -1.16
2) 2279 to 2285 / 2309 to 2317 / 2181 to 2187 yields -1.40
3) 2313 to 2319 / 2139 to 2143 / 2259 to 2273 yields -1.02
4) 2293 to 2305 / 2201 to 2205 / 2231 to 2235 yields -0.79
